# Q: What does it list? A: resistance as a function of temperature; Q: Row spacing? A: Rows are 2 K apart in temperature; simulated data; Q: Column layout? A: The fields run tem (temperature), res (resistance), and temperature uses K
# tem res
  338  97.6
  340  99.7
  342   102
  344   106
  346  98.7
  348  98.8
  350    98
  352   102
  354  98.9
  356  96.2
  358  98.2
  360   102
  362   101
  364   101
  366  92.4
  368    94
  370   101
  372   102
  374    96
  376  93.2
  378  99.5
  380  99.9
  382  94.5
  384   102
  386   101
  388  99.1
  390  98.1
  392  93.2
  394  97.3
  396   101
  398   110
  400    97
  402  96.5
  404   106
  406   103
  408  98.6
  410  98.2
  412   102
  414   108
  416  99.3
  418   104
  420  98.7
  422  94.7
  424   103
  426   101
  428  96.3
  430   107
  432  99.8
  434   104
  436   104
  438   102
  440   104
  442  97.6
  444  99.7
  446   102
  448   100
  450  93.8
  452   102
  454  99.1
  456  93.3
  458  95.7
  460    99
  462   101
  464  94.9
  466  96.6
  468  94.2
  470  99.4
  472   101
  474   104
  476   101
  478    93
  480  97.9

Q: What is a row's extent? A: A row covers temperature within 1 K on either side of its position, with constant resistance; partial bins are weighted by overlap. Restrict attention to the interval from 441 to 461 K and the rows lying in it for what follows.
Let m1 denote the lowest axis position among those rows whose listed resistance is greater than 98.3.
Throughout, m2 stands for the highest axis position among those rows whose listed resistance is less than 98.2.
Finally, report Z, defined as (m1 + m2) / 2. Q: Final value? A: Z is 451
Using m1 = 444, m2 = 458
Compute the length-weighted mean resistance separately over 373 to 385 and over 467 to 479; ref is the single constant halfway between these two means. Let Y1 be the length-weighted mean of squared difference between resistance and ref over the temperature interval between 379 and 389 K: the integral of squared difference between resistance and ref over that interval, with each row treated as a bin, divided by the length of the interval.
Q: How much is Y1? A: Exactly 8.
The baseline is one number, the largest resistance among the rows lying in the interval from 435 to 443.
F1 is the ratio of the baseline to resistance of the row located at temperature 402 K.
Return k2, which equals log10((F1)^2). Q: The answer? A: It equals 0.065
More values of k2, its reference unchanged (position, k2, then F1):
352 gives 0.017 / 1.02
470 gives 0.039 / 1.05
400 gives 0.061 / 1.07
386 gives 0.025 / 1.03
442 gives 0.055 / 1.07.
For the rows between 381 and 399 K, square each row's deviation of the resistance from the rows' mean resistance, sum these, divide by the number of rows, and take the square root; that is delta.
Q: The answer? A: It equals 4.63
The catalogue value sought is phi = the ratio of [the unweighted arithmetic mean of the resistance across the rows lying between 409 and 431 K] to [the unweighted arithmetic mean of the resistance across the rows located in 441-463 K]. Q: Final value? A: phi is 1.03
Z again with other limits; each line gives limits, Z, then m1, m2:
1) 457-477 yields 464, 460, 468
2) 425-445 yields 434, 426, 442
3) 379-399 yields 387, 380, 394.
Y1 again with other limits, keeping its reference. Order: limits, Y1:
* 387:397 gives 7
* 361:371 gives 15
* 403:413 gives 20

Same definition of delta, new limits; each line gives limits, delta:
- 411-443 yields 3.57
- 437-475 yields 3.28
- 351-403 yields 3.74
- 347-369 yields 3.02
